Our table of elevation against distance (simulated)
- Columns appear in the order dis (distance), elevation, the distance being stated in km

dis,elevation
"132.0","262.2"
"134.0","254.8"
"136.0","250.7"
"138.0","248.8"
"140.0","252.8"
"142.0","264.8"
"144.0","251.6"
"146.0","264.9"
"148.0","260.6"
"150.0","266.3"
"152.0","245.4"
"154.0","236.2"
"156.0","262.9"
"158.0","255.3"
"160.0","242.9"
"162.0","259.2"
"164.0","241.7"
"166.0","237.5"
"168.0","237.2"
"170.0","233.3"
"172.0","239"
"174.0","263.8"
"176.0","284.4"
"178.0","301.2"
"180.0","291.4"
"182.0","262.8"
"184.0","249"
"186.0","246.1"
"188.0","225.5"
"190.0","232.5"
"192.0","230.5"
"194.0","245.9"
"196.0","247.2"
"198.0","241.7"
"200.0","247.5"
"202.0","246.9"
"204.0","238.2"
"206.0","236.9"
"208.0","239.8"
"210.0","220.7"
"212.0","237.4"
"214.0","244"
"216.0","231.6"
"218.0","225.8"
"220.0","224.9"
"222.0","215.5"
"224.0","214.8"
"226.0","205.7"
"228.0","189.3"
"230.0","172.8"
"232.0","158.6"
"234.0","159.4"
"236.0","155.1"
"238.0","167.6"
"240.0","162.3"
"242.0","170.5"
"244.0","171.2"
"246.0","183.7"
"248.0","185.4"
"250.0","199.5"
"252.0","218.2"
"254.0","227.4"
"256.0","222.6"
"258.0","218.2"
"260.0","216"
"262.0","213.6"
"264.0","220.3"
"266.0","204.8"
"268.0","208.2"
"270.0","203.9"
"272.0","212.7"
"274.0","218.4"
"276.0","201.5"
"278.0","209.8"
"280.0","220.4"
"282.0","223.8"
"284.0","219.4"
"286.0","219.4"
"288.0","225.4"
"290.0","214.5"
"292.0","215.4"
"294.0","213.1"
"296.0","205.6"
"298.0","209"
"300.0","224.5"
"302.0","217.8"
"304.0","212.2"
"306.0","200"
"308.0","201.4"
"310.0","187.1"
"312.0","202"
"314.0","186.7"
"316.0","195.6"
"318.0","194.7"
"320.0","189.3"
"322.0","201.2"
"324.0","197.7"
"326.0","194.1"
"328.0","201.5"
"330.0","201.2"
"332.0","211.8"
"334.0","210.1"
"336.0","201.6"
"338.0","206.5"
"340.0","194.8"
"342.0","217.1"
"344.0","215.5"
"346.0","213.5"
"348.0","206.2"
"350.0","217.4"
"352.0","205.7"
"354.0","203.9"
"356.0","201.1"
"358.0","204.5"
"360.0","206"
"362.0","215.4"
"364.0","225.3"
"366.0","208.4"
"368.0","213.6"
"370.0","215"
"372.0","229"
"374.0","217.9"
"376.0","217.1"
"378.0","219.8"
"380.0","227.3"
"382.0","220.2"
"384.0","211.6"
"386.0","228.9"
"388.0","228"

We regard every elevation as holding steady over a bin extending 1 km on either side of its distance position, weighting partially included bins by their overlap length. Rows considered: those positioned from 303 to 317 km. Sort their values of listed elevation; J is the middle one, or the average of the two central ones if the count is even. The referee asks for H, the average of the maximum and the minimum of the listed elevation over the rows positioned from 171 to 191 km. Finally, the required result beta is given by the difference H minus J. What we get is 63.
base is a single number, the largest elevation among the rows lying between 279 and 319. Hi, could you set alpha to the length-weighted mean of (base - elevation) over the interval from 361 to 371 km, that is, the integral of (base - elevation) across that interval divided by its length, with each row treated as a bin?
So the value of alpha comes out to 10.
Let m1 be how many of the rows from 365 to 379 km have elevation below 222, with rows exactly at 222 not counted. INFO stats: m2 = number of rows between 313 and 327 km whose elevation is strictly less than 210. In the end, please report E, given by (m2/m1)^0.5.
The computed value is 1.08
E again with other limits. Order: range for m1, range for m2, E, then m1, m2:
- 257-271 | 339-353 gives 0.65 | 7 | 3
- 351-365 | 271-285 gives 0.58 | 6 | 2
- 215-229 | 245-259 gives 0.87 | 4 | 3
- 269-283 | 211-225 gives 0.00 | 6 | 0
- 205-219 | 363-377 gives 1.00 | 1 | 1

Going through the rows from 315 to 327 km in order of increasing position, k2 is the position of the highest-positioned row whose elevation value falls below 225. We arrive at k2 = 326.0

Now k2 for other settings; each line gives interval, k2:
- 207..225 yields 224.0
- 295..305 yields 304.0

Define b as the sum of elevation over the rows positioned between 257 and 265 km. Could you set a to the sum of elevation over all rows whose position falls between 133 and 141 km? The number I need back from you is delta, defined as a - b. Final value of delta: 139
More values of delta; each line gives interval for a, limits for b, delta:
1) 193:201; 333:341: 169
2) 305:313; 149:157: -220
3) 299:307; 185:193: -80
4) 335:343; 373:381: -62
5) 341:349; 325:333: 44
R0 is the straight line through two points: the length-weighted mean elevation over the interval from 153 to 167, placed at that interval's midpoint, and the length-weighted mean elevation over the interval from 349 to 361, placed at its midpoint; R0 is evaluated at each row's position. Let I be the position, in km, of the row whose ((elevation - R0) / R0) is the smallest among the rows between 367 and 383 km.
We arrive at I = 368.0 km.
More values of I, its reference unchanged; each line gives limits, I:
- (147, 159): 154.0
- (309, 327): 310.0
